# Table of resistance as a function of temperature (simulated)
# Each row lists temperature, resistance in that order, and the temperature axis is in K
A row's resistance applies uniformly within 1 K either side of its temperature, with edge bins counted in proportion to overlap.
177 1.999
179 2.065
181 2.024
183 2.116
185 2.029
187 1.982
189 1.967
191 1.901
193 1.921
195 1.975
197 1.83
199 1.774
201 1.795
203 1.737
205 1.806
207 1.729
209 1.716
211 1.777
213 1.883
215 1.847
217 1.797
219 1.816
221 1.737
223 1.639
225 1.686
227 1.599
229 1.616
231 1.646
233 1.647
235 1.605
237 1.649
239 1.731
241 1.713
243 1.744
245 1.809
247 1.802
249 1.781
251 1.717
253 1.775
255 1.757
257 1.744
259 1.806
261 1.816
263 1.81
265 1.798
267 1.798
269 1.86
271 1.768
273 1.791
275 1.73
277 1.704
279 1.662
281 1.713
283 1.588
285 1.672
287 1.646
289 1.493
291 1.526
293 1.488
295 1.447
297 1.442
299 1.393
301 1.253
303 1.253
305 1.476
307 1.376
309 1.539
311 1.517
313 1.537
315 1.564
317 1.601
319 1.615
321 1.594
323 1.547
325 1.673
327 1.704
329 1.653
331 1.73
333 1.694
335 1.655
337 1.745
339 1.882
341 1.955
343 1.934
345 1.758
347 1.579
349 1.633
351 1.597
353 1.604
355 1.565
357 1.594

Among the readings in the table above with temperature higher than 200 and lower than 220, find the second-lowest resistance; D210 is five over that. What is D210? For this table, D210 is 2.89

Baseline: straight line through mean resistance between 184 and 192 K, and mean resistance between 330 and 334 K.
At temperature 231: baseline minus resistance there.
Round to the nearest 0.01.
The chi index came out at 0.25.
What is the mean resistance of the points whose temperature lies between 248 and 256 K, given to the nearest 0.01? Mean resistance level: 1.76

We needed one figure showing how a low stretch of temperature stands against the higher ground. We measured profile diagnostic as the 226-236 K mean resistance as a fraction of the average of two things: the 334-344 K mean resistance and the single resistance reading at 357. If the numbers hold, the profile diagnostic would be 0.95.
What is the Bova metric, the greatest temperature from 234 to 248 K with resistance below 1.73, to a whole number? 241 K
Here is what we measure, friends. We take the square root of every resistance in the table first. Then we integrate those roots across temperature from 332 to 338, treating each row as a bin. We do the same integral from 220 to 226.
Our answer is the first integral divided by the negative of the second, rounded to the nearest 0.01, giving -1.00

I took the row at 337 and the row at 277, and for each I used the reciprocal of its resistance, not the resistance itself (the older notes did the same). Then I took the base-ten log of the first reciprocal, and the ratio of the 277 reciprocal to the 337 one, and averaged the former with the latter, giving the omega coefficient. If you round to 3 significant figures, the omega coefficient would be 0.391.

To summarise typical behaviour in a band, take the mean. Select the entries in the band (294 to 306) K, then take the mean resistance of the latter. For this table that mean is 1.38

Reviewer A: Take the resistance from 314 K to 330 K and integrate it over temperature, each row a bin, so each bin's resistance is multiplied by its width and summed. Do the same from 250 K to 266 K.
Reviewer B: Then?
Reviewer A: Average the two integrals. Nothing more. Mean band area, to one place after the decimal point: 27.2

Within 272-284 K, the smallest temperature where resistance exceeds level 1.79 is 273 K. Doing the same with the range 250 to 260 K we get 259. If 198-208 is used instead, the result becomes 201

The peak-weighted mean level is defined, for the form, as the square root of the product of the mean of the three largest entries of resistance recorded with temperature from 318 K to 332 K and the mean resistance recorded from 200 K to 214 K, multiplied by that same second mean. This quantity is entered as 3.1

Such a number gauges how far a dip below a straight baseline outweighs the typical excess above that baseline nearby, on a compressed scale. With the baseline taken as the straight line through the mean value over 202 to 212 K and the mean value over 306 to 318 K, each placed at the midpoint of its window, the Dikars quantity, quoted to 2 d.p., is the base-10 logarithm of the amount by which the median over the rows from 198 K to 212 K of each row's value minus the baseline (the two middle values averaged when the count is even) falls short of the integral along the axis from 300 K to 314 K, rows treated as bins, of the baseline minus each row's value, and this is 0.19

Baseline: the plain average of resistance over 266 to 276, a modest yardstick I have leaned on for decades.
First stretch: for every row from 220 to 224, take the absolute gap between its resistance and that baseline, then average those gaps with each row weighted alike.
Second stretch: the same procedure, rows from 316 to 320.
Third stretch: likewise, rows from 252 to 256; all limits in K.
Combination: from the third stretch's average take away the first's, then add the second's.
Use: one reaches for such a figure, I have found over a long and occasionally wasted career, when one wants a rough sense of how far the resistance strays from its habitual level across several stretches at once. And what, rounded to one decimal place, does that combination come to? 0.1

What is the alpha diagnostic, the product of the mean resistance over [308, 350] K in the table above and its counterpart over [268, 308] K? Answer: 2.6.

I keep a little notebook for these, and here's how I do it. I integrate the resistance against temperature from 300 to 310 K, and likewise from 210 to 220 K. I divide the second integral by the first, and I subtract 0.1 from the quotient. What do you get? 1.22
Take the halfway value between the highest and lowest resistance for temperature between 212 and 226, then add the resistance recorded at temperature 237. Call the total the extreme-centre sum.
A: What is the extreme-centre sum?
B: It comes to 3.4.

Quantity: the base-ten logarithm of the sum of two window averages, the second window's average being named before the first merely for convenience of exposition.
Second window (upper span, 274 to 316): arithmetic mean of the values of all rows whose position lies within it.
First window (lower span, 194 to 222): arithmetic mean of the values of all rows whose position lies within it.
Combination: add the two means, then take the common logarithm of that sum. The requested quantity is 0.52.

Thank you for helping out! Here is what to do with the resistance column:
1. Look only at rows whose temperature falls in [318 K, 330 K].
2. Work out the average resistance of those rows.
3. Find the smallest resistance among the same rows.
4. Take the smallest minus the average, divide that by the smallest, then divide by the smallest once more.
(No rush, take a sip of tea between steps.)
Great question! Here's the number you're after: -0.035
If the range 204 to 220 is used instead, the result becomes -0.027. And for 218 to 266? -0.050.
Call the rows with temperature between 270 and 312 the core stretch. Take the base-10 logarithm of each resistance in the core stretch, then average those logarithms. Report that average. 0.187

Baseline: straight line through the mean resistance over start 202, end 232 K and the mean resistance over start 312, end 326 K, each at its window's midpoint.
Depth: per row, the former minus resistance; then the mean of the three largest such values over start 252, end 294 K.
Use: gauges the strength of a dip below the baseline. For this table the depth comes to 0.13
